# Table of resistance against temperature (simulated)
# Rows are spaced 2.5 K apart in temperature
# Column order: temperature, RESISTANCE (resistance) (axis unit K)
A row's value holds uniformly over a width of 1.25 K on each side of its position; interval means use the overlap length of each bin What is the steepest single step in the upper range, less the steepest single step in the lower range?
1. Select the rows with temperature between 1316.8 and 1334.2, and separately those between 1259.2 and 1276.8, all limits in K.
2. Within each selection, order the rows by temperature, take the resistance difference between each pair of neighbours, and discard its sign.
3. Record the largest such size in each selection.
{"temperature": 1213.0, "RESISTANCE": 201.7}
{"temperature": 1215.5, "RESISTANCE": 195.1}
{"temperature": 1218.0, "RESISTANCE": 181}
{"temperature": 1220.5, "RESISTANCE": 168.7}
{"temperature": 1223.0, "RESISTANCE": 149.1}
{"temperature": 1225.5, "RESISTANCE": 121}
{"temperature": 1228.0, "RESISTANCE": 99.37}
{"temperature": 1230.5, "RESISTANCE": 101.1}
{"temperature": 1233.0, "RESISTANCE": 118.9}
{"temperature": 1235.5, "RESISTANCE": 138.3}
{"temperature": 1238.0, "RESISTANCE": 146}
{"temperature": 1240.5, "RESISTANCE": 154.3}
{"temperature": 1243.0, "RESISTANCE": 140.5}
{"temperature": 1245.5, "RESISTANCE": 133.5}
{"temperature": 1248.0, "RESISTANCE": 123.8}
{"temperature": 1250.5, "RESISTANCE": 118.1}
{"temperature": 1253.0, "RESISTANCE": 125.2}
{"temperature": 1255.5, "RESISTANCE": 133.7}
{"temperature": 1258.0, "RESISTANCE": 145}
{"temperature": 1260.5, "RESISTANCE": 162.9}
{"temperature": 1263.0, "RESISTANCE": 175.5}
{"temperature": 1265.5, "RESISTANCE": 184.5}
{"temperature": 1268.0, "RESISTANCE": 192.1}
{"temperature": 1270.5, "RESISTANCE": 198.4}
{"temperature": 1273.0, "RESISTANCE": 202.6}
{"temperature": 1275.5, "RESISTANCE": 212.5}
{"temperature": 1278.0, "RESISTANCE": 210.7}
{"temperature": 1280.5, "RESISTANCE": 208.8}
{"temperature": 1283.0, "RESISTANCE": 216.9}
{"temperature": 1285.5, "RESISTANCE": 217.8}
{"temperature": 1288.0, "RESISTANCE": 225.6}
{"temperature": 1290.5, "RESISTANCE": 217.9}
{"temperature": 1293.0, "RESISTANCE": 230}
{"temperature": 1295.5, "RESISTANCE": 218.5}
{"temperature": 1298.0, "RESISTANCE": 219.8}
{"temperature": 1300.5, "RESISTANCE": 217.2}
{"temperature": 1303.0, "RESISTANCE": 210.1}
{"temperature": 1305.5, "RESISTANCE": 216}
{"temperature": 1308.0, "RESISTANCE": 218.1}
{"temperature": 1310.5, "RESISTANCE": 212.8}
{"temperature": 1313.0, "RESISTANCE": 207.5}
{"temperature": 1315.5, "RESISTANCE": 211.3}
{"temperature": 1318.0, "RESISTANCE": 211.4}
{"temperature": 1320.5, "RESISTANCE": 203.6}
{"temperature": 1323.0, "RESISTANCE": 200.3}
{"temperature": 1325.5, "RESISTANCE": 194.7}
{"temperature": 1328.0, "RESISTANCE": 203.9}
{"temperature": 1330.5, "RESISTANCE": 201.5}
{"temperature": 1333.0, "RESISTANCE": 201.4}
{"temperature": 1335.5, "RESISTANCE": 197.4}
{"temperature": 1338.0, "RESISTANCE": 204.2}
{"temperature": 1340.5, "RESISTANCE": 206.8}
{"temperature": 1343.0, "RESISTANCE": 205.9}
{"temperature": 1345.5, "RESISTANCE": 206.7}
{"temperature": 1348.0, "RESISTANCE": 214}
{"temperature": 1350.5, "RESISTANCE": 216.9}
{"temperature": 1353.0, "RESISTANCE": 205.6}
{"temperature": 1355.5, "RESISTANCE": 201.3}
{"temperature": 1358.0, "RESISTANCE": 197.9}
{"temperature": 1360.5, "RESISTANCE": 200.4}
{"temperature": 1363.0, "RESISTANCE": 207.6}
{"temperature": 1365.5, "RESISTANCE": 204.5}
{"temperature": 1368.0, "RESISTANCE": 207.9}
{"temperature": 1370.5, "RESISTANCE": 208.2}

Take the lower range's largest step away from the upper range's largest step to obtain -3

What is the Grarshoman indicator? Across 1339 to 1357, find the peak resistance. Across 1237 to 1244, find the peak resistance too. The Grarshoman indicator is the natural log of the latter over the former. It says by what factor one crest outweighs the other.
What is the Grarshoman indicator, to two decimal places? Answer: -0.34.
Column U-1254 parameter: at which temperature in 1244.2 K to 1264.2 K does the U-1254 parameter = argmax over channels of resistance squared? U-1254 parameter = 1263.0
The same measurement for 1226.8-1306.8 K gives 1293.0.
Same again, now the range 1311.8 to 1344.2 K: 1318.0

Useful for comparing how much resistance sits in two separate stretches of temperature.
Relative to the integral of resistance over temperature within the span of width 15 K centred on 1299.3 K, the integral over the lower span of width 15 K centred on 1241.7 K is 0.64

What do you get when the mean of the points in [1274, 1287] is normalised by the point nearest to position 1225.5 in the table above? 1.76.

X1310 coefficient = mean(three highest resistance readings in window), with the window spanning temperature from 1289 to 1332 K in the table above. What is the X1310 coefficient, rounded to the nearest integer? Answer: 223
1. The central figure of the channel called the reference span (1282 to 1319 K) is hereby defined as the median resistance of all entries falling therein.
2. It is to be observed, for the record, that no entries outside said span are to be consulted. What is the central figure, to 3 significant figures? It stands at 217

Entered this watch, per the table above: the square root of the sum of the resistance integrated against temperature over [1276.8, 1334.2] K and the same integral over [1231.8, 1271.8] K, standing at 135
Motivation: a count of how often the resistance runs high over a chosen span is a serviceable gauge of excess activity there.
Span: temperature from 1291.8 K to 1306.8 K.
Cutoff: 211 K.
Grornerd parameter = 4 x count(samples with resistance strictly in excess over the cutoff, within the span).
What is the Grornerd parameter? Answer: 20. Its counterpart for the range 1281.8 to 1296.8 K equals 24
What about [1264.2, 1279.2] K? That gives 4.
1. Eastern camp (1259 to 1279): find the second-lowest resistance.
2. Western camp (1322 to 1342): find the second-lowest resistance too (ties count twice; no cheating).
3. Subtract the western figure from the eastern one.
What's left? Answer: -22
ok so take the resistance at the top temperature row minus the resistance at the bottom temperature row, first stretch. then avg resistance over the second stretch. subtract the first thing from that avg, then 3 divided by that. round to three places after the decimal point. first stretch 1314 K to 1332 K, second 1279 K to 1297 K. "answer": 0.013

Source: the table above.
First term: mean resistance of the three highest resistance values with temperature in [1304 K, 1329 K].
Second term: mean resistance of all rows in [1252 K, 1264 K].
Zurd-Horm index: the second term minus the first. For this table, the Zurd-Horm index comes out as -67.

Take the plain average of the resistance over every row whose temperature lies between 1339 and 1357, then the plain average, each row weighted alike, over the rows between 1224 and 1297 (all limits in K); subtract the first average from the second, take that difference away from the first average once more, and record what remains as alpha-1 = 248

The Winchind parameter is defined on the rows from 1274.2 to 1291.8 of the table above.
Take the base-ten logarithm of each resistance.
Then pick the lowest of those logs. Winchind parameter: 2.32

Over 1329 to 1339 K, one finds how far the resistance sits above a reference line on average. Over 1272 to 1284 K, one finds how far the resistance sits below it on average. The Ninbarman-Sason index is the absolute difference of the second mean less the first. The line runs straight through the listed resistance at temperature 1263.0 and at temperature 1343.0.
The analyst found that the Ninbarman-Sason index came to 28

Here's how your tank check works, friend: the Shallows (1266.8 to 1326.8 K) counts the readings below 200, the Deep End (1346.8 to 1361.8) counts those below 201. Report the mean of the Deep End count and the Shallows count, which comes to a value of 2.5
